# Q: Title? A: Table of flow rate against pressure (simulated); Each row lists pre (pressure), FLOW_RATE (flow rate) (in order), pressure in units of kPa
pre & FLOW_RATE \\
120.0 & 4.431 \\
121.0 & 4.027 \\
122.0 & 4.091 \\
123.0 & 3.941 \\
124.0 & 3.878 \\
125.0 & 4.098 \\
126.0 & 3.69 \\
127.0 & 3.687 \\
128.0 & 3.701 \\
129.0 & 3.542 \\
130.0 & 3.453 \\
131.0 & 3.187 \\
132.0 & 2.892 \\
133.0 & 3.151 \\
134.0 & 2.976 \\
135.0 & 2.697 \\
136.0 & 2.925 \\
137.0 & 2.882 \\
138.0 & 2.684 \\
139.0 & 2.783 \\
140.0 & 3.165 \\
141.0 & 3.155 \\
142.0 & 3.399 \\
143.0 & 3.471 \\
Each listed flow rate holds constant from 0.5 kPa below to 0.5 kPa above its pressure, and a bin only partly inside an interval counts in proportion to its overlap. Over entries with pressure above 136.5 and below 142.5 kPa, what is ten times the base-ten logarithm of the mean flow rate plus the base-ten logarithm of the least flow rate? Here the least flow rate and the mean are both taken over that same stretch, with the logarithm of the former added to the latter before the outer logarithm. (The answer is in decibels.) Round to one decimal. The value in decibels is 5.4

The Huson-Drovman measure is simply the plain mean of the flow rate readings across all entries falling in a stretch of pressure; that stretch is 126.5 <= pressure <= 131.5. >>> 3.51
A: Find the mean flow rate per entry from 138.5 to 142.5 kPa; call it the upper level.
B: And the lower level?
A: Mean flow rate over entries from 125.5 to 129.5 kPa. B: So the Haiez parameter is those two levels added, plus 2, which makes 8.78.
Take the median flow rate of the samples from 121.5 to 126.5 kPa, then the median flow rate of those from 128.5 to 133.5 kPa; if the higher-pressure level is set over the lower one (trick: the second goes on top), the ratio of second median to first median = 0.809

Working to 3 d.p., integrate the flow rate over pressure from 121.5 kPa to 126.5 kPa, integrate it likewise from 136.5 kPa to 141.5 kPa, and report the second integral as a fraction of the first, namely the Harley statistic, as 0.745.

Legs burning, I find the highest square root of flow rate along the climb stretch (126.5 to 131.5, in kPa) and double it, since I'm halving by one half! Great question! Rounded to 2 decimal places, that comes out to 3.85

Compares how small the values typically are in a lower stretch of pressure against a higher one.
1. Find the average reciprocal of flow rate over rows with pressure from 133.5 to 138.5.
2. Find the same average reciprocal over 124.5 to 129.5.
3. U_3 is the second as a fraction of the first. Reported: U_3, 0.757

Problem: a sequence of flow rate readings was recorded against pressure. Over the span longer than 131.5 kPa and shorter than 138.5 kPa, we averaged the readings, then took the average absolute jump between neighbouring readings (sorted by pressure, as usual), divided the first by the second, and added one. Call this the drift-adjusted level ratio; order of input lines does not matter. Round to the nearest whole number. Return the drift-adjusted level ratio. 16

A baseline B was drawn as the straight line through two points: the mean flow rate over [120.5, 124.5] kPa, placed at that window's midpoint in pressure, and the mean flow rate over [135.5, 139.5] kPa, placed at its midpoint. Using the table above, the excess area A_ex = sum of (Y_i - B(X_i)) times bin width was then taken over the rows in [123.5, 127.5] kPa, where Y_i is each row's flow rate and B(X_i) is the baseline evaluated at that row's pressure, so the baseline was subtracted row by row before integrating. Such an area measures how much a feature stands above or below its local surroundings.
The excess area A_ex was 0.35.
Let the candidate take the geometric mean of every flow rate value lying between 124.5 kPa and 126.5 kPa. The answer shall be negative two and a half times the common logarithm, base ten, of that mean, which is -1.5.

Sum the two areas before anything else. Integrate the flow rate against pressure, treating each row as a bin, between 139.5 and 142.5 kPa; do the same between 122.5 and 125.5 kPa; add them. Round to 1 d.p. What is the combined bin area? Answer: 21.6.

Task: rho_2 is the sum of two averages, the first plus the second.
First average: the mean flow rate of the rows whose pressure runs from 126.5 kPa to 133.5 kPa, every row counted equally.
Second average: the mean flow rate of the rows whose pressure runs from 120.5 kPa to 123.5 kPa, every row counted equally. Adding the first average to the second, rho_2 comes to 7.4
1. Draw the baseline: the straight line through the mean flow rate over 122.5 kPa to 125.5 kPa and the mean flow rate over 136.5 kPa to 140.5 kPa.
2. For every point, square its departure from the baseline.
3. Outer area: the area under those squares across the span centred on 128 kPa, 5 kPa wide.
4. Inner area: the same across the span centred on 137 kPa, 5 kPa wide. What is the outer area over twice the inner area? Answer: 0.050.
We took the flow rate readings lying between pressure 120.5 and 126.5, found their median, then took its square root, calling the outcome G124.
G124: 2.00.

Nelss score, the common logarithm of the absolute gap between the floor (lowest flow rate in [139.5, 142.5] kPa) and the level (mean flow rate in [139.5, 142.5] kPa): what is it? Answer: -1.1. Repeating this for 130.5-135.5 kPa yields -0.5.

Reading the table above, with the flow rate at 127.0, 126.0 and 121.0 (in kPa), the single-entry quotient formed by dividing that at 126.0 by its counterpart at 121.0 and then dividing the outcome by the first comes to 0.25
